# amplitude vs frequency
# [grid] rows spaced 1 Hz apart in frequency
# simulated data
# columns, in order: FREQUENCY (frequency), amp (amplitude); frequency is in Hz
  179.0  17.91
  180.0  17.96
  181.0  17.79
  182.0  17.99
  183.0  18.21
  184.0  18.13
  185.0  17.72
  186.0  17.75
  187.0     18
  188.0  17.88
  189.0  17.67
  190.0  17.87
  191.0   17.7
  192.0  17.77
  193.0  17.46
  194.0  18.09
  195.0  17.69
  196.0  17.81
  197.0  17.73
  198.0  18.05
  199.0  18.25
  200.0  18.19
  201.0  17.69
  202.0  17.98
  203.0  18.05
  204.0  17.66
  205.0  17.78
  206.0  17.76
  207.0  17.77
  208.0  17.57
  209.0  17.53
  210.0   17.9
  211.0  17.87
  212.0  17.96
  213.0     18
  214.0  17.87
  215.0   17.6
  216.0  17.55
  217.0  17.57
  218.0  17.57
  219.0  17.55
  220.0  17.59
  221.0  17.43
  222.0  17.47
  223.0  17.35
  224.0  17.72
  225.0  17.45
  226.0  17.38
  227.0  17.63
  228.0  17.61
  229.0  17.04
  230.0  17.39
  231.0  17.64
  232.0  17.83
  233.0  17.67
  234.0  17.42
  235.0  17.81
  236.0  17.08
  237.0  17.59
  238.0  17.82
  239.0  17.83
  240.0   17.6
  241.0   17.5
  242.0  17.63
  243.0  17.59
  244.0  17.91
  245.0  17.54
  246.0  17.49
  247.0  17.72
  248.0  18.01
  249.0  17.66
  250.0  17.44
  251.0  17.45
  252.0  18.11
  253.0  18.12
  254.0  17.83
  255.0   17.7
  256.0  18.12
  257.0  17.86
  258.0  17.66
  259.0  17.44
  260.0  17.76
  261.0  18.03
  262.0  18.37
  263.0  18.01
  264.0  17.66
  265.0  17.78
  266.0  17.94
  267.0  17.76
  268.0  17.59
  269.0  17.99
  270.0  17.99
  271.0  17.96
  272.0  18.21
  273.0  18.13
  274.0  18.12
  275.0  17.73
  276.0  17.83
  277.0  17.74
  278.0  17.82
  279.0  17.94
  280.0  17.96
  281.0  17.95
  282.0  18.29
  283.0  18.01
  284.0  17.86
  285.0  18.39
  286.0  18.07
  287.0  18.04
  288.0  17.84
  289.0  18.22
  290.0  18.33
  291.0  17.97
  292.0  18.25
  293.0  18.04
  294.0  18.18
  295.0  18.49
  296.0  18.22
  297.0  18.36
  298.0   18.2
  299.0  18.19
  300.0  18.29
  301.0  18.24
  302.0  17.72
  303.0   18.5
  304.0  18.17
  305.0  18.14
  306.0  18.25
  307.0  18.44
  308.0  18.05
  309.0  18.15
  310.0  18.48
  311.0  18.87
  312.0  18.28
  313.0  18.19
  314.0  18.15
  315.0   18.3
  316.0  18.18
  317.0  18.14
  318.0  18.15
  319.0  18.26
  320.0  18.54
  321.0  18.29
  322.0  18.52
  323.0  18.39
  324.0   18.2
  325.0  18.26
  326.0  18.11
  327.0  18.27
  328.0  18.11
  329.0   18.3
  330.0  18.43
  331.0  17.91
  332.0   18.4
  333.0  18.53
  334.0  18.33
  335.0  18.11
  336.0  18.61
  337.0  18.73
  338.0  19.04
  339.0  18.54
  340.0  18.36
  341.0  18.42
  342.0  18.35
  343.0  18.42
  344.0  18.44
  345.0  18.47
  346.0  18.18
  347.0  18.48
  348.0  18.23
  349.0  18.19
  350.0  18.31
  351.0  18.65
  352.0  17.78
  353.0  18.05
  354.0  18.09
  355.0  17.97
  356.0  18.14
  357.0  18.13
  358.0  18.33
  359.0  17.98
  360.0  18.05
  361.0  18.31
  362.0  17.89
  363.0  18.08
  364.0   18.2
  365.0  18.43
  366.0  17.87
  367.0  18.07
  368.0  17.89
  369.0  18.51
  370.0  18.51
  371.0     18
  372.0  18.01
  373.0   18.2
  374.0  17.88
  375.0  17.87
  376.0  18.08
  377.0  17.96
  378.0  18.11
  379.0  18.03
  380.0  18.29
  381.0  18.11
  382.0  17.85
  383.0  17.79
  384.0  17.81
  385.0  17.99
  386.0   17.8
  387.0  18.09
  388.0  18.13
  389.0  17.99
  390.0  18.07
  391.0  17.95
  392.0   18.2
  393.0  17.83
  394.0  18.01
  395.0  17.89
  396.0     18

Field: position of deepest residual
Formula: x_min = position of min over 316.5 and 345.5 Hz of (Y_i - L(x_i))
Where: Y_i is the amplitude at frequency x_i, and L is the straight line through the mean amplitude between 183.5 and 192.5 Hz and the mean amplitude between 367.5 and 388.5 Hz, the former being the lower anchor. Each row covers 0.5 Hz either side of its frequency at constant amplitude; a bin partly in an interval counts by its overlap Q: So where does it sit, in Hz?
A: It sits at 331.0 Hz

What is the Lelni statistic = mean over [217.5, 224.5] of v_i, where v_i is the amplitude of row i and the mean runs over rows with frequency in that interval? 17.53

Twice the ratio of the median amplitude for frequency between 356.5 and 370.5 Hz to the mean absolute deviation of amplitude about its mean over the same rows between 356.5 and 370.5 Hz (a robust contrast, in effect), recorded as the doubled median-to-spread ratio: 191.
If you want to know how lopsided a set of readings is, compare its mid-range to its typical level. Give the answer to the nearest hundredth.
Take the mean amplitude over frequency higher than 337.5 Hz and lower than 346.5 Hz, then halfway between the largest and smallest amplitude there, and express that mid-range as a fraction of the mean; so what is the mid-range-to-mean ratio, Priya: 1.01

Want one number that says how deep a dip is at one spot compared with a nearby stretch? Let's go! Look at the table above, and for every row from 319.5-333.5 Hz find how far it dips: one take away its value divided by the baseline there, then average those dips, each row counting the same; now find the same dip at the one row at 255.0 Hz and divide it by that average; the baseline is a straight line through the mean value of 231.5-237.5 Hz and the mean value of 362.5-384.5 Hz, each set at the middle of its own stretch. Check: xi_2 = 0.15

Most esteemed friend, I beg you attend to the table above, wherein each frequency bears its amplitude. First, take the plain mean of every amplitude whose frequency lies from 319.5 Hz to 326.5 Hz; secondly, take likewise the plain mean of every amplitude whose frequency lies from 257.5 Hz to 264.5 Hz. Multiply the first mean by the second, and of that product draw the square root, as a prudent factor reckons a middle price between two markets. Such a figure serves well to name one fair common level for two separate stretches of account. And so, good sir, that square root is 18.1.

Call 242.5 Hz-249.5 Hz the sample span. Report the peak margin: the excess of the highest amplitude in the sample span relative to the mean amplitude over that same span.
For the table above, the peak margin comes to 0.31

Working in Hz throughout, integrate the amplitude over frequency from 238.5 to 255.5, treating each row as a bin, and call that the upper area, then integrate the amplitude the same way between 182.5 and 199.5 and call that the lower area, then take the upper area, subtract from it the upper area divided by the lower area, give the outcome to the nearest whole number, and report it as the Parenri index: 300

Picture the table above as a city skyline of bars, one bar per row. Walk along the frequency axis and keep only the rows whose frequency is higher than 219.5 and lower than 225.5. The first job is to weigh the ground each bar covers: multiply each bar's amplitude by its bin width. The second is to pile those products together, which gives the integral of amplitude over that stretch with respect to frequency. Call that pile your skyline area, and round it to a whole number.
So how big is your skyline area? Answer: 105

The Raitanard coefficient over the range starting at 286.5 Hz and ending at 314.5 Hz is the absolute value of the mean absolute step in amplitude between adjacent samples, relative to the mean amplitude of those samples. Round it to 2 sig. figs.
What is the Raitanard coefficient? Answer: 0.013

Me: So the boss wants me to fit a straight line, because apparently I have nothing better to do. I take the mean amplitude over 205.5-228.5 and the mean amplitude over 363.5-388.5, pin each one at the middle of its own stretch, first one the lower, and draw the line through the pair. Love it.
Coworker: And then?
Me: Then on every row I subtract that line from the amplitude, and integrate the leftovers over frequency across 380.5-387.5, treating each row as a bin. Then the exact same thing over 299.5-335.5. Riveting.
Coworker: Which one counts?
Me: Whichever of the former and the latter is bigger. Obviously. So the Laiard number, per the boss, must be 13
